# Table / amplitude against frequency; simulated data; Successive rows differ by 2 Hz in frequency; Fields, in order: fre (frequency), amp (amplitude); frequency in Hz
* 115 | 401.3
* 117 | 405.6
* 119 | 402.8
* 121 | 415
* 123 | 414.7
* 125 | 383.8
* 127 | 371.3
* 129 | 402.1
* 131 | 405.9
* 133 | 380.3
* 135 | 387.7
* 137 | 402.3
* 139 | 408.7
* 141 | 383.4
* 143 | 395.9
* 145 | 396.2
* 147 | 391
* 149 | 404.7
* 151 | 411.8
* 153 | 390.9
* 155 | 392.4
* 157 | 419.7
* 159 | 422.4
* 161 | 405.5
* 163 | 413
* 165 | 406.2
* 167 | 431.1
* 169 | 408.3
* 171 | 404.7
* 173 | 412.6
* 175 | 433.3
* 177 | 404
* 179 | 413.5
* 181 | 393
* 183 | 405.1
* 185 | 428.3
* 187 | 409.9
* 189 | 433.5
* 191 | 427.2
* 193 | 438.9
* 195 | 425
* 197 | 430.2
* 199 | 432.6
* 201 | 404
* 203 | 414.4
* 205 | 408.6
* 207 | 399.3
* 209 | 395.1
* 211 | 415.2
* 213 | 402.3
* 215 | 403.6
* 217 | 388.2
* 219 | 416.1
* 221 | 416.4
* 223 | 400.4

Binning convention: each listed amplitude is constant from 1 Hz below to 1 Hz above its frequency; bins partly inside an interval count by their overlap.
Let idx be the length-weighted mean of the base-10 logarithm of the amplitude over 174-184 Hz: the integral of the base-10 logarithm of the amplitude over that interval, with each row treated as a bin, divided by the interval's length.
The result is 2.61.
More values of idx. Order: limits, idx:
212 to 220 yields 2.60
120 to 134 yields 2.60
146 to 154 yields 2.60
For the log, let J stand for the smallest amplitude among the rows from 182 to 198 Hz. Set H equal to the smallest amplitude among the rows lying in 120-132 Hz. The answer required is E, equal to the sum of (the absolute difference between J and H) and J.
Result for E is 439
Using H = 371.3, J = 405.1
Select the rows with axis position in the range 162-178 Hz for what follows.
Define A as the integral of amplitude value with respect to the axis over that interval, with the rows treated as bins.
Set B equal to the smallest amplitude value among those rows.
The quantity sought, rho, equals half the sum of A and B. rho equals 3515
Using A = 6626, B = 404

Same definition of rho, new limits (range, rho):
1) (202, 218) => 3421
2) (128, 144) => 3356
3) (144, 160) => 3425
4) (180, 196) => 3557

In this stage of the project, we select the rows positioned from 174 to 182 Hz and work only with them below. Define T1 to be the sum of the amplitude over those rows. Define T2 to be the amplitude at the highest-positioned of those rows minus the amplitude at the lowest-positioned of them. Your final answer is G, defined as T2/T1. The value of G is -0.025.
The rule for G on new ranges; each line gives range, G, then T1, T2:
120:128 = -0.028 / 1585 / -44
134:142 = -0.003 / 1582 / -4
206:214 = 0.002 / 1612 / 3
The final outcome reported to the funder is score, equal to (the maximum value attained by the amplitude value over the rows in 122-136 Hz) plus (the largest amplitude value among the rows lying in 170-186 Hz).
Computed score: 848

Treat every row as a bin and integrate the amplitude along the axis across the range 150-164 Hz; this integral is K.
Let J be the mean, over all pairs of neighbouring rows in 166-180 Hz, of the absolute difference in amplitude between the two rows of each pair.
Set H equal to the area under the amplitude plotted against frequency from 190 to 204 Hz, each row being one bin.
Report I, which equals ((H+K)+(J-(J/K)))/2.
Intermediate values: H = 5945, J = 16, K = 5711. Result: 5836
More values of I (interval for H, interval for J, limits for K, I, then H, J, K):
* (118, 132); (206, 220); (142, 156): 5585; 5591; 14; 5566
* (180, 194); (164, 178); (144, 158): 5752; 5872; 18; 5613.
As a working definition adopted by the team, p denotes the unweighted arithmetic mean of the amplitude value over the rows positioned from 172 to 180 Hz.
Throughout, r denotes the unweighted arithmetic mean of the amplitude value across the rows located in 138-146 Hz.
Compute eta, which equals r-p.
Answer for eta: -20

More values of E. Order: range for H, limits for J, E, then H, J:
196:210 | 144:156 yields 395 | 395.1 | 390.9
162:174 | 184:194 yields 415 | 404.7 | 409.9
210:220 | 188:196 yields 462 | 388.2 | 425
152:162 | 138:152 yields 391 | 390.9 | 383.4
